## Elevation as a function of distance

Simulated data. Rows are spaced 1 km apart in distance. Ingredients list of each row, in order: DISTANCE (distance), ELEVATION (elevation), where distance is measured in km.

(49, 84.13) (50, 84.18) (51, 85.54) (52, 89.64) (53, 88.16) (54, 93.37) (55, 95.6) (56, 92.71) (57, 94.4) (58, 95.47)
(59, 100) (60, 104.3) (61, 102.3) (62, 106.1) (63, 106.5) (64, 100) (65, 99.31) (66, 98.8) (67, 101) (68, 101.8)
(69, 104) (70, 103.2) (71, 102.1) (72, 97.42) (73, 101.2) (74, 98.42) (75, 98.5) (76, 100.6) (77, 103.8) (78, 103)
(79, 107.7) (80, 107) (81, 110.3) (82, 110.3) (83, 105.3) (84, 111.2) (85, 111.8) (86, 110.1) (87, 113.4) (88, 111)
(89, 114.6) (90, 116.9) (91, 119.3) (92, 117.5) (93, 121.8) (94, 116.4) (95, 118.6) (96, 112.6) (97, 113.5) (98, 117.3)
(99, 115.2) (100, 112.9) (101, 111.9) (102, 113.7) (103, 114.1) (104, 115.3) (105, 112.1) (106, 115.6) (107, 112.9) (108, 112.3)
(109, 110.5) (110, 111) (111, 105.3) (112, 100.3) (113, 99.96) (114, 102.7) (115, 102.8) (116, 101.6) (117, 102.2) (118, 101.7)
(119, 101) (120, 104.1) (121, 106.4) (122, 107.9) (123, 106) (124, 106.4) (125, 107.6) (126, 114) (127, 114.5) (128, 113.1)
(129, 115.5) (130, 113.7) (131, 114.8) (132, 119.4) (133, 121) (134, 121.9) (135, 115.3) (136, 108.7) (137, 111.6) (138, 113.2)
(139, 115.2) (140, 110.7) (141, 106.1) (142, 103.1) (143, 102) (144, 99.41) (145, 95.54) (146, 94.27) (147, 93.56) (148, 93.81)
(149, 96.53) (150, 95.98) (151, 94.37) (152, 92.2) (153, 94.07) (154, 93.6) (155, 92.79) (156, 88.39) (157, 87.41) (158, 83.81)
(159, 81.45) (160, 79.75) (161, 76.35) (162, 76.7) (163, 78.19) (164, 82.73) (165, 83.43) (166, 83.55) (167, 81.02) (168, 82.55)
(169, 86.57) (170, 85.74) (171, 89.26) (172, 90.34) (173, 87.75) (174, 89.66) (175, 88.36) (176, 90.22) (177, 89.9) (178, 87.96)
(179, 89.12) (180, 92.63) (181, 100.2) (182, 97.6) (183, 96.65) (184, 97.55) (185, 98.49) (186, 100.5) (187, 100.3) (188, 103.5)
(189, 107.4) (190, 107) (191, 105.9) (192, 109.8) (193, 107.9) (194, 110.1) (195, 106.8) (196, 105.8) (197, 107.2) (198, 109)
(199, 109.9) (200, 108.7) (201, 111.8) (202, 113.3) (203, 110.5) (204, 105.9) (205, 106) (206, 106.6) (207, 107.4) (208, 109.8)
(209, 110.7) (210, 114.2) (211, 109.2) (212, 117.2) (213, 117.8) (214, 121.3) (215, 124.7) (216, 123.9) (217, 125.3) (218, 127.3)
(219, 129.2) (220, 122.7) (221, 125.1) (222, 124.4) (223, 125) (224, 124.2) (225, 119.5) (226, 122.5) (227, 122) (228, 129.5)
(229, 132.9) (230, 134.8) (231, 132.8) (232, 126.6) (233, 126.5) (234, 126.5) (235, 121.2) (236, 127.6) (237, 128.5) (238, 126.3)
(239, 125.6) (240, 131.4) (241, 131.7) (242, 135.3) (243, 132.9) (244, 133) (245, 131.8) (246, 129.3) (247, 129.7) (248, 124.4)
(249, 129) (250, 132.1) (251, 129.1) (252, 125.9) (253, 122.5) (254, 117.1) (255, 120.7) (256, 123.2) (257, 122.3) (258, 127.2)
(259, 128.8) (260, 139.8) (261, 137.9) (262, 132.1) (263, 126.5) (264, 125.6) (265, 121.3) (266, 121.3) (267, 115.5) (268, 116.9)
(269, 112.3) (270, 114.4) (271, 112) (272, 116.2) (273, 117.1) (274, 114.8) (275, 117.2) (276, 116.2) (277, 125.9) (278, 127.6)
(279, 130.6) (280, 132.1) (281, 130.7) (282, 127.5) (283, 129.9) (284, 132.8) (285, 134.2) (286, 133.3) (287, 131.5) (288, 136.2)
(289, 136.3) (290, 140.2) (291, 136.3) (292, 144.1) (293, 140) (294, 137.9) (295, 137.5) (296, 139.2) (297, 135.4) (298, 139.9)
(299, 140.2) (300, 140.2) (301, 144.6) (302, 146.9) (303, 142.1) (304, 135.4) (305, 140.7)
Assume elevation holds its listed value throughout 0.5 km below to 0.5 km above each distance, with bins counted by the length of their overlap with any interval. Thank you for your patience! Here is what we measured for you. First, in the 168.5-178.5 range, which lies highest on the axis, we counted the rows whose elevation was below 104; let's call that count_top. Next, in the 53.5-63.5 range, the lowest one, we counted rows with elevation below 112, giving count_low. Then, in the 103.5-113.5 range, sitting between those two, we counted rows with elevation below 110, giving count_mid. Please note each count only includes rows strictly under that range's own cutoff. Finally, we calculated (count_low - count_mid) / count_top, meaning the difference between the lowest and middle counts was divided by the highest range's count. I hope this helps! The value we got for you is 0.7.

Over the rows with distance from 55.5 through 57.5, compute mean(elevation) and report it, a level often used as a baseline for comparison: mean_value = 94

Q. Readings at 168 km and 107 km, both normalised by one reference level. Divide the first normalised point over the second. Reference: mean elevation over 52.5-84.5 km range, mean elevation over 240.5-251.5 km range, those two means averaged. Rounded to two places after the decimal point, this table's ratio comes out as 0.73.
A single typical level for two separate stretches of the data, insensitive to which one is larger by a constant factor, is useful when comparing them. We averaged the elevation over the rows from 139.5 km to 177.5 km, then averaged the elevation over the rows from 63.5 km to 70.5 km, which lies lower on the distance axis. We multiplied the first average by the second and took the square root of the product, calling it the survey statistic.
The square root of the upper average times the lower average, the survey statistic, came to 95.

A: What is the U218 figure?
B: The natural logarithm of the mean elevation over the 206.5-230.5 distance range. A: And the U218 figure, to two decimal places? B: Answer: 4.80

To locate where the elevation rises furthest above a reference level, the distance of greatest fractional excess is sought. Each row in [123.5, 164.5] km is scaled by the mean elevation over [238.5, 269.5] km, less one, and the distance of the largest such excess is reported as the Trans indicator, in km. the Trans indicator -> 134 km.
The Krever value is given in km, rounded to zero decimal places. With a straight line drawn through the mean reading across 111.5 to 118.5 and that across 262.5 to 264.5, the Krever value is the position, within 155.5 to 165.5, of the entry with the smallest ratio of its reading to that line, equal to 161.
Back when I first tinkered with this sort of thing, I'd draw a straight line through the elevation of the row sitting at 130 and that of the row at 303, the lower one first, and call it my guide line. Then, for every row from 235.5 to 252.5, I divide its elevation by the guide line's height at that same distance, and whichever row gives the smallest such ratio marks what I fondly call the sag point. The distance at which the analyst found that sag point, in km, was 248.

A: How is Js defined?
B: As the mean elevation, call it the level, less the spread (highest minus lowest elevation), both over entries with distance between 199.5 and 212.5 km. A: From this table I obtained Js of 99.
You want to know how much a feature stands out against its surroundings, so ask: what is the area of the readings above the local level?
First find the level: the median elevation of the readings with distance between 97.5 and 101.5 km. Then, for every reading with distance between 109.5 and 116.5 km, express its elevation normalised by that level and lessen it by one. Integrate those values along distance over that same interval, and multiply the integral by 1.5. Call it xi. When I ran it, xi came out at -1.0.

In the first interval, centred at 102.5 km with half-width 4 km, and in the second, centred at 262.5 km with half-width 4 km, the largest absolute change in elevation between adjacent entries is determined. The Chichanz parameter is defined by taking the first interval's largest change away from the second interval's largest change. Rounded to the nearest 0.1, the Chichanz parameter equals 7.5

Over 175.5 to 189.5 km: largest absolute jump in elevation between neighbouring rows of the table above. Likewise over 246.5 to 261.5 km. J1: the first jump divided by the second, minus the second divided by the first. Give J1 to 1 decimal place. -0.8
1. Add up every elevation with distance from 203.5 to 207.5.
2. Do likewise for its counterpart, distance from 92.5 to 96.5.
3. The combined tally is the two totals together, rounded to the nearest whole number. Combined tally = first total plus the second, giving 895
